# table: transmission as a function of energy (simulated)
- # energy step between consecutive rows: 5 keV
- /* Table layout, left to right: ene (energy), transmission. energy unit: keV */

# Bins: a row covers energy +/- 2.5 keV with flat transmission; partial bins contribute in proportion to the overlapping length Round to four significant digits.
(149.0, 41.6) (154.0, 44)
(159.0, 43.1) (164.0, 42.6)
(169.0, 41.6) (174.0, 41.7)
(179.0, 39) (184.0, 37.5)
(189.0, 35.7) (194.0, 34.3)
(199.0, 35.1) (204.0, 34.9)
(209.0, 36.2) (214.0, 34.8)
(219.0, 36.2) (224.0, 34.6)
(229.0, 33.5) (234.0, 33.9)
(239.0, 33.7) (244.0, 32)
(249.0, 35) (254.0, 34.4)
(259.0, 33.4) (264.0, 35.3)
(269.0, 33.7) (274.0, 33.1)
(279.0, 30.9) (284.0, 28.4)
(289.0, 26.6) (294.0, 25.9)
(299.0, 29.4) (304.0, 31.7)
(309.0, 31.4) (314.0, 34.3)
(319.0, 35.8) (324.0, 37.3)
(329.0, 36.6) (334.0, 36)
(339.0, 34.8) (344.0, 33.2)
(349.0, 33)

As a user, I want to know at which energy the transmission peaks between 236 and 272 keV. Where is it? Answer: 264.0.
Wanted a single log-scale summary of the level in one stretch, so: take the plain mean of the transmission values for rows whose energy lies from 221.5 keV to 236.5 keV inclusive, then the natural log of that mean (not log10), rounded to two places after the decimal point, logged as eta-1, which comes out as 3.53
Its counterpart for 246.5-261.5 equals 3.53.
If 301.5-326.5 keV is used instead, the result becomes 3.53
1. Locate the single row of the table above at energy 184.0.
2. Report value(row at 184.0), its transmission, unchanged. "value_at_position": 37.5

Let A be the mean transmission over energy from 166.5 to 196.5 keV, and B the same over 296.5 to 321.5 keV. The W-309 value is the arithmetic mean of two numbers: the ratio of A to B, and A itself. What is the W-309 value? 20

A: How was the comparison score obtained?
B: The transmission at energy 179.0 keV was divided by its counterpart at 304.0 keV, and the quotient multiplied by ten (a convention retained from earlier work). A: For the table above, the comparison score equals 12.3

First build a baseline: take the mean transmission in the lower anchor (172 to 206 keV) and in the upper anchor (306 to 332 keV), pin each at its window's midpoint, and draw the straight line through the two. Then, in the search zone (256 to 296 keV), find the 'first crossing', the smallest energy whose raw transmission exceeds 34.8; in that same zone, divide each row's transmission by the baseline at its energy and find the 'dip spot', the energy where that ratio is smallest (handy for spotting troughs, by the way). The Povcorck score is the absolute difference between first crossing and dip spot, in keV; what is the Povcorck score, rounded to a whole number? 30 keV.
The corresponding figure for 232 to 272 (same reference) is 5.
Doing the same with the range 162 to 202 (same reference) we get 30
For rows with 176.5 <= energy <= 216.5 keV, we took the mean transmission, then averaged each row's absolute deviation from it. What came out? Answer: 1.22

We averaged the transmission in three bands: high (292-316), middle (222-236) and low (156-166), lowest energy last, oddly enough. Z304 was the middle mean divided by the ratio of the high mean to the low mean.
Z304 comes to 48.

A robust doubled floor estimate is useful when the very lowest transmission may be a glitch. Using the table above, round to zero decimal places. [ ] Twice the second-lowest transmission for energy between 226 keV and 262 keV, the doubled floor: 67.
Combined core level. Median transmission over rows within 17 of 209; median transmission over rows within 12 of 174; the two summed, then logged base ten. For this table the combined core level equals 1.88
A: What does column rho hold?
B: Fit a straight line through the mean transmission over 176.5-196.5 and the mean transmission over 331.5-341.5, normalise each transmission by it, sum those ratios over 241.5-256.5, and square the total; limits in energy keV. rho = 7.9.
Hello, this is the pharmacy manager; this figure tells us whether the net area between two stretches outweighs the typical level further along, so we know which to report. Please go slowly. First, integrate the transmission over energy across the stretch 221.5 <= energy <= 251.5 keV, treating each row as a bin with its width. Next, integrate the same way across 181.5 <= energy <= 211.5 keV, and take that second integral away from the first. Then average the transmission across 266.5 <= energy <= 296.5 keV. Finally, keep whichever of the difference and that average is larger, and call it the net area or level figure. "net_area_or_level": 30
